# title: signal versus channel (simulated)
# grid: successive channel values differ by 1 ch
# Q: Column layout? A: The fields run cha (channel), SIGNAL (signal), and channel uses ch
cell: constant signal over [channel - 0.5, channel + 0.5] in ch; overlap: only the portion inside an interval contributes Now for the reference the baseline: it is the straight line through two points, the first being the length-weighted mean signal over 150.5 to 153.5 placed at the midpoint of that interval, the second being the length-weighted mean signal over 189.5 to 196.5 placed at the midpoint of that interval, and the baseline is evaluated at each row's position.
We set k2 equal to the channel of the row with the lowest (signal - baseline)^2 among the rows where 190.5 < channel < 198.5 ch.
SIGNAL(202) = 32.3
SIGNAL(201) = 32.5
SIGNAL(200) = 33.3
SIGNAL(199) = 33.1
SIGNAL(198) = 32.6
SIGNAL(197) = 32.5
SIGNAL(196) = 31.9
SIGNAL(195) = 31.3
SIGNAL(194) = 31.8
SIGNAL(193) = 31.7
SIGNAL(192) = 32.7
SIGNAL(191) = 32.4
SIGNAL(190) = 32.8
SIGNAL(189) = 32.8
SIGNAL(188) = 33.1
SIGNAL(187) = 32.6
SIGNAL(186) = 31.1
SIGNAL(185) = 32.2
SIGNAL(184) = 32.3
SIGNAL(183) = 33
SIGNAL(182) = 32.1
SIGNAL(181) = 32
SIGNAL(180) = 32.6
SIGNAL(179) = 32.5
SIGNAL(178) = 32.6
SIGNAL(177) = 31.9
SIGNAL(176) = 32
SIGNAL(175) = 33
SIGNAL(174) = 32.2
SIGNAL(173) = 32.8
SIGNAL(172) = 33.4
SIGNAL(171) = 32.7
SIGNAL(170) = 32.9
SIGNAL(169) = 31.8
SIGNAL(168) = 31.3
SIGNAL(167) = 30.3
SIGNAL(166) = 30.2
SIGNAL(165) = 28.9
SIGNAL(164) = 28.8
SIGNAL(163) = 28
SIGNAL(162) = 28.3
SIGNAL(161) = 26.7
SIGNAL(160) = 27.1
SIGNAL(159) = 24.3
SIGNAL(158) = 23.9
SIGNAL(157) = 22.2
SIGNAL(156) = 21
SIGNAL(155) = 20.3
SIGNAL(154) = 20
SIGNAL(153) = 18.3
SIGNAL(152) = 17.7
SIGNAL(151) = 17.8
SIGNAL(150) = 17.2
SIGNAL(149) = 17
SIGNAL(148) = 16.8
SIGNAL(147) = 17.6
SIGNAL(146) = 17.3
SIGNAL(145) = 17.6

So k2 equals 193 ch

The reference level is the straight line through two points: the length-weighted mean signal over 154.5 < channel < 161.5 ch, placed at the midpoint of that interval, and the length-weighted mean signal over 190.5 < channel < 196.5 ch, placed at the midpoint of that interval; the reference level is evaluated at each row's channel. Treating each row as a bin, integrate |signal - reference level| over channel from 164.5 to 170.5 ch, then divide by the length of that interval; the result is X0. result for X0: 5.0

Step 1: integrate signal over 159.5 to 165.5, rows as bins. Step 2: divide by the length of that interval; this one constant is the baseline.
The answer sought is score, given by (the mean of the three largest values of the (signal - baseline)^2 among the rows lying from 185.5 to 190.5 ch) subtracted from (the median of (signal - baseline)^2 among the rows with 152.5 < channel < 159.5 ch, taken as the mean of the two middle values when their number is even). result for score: 24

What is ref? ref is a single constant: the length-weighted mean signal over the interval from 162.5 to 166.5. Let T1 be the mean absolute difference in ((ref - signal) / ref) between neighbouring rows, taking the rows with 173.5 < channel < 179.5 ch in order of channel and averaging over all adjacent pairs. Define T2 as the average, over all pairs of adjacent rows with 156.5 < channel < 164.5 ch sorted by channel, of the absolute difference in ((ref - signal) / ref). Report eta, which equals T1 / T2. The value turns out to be 0.5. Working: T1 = 0.019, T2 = 0.039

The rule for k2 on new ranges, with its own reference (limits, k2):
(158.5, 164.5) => 159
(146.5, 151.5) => 150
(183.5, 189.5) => 186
